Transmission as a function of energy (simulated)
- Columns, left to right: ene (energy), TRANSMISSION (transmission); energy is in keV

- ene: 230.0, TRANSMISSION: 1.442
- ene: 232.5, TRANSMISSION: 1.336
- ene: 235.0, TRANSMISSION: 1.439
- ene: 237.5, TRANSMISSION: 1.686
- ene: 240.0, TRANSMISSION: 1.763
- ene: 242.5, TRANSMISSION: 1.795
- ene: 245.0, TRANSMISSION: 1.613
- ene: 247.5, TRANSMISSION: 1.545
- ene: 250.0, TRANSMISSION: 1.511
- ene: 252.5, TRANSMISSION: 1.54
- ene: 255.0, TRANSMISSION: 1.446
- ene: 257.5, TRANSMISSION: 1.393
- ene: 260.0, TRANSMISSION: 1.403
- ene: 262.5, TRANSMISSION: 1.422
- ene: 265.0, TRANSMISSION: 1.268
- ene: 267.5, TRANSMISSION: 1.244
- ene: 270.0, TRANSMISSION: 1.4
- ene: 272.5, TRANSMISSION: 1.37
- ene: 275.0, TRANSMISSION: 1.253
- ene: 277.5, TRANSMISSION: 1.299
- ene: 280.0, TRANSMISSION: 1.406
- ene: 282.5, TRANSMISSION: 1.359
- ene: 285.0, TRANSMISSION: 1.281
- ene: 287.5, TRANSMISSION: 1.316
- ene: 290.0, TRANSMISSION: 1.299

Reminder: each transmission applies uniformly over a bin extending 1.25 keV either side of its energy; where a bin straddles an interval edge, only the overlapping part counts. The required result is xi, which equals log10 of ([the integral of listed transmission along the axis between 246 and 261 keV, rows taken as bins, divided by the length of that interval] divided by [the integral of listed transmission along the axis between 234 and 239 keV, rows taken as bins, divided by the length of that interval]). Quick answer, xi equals -0.03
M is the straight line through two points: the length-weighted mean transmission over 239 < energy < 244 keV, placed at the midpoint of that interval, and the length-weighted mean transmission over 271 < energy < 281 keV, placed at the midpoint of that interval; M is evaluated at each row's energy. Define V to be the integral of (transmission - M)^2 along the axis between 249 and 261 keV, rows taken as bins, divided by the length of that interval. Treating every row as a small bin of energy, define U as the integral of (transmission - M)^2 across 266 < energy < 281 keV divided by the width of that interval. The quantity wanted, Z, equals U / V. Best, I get 0.5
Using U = 0.011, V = 0.021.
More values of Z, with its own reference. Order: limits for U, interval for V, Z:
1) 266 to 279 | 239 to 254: 0.9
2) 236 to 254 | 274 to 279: 3.2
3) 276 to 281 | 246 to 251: 0.3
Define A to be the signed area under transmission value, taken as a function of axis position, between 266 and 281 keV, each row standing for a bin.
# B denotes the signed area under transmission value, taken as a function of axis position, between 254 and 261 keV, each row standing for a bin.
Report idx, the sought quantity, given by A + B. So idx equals 29.8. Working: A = 20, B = 9.9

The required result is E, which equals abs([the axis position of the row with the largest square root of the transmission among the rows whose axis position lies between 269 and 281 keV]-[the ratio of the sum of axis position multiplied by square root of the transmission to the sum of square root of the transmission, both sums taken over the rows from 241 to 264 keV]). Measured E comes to 27.7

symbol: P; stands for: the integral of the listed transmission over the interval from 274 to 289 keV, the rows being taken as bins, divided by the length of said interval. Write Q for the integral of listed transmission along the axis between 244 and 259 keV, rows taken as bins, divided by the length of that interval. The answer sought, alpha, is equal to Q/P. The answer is 1.14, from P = 1.32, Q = 1.50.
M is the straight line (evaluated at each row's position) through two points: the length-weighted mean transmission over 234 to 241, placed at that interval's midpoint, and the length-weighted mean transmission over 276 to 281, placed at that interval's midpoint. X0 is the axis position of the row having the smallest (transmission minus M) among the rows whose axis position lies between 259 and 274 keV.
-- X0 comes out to 267.5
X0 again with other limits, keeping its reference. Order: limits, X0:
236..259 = 257.5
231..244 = 232.5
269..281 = 275.0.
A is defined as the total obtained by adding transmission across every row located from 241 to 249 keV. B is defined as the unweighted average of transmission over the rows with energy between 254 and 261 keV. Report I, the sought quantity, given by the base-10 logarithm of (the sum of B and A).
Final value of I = 0.804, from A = 4.95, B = 1.41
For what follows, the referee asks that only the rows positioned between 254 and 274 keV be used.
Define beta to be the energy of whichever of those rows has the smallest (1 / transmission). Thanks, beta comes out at 255.0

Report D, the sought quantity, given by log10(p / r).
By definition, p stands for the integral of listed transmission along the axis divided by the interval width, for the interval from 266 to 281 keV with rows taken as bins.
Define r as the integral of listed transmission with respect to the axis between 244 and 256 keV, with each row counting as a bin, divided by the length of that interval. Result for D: -0.06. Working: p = 1.33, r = 1.53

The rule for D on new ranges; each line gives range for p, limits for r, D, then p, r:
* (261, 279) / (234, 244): -0.10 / 1.32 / 1.68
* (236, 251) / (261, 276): 0.09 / 1.65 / 1.33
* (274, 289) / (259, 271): -0.01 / 1.32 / 1.35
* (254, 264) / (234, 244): -0.07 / 1.41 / 1.68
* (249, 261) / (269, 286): 0.04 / 1.46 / 1.34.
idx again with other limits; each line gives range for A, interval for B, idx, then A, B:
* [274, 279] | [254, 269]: 26.8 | 6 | 20.4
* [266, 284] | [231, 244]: 44.8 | 24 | 20.8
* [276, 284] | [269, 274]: 17.7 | 11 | 6.9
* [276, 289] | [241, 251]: 33.5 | 17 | 16.2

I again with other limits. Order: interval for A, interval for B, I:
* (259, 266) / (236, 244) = 0.766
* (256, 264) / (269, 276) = 0.745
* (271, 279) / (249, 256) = 0.734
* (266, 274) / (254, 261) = 0.735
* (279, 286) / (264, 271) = 0.728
